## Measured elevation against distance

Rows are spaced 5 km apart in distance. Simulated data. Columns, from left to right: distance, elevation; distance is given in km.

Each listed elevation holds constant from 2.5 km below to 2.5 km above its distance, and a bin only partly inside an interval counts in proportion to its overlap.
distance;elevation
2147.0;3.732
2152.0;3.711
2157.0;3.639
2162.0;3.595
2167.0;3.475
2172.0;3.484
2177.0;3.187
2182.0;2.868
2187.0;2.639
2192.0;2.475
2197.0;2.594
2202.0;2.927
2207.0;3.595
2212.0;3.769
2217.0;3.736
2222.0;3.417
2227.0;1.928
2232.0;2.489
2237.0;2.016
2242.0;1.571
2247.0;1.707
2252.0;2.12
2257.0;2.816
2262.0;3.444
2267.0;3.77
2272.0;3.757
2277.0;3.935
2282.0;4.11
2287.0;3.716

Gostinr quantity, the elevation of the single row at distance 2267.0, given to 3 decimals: 3.770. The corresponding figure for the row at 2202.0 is 2.927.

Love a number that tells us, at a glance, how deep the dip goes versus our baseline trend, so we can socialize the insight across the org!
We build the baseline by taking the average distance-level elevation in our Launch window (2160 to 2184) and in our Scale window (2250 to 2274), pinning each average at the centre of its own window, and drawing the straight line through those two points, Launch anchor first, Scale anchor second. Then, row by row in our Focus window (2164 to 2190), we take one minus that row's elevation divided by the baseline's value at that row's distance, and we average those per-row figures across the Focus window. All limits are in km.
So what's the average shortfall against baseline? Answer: 0.1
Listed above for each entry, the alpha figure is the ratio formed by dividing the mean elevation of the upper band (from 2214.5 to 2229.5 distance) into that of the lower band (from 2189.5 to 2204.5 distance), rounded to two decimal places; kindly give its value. 0.88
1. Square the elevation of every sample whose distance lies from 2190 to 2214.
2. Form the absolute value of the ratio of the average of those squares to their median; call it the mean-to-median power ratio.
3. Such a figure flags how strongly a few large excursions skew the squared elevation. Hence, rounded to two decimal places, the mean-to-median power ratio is 1.13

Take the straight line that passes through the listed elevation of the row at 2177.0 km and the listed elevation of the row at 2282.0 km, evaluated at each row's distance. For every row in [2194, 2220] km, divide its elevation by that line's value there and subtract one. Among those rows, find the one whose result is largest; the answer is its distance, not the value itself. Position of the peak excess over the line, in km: 2212.0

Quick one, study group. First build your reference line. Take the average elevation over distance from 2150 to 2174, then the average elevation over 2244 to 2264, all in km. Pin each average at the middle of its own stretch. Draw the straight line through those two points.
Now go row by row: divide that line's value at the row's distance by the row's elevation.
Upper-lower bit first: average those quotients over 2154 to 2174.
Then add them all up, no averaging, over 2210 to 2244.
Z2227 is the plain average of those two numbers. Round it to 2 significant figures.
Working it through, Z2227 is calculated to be 4.5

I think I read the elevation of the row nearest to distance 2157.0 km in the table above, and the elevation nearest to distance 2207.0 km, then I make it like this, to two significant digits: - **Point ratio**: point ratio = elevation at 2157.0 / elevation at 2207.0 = 1.0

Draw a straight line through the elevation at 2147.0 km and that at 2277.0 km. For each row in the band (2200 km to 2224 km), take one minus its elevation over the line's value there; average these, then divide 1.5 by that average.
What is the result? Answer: 17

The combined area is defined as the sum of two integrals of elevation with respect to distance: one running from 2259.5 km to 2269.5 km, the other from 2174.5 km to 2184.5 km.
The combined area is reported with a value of 66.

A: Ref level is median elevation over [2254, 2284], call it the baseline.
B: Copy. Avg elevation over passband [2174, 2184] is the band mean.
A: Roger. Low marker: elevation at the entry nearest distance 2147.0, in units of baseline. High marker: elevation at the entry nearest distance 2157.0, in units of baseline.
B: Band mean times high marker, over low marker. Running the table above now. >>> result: 3.0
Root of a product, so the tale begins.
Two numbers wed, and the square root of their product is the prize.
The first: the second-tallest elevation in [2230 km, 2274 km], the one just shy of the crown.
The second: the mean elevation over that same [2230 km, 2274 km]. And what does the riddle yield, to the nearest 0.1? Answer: 3.1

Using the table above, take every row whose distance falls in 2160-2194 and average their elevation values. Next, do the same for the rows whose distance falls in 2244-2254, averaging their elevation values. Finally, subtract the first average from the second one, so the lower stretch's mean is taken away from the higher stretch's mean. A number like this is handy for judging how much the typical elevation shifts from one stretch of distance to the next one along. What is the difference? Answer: -1.2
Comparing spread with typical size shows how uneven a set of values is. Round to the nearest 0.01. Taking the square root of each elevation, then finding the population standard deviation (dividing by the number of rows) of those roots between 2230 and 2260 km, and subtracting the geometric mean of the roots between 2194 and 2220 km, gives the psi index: -1.67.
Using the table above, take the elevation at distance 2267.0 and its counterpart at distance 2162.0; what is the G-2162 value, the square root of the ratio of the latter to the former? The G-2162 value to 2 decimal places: 0.98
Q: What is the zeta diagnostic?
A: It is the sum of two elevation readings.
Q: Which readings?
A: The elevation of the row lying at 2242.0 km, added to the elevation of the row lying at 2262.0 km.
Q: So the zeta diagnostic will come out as 5.0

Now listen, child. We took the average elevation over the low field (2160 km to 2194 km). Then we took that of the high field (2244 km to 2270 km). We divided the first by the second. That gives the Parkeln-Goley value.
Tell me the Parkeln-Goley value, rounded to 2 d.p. 1.12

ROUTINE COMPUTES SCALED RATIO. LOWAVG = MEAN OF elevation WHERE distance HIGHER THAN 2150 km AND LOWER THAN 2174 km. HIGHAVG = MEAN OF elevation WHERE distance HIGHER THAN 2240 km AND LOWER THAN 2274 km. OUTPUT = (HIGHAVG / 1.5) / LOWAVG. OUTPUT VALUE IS 0.51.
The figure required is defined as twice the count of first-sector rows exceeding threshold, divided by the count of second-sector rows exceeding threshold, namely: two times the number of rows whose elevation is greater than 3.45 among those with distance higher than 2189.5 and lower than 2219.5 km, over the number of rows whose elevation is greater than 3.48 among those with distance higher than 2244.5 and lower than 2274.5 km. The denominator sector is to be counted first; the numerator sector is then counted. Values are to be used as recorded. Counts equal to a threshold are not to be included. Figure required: 3.0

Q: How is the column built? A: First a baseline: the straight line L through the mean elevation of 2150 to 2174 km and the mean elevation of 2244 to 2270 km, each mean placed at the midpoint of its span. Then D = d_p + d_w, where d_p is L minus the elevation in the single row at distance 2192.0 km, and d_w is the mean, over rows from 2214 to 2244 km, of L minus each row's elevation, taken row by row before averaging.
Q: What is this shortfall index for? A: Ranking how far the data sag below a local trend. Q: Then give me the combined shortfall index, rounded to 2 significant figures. 1.3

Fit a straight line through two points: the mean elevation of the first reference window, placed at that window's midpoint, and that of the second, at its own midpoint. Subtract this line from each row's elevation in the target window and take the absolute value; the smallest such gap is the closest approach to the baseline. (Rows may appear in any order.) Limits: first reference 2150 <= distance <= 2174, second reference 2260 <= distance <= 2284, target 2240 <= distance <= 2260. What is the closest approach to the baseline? 1.0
